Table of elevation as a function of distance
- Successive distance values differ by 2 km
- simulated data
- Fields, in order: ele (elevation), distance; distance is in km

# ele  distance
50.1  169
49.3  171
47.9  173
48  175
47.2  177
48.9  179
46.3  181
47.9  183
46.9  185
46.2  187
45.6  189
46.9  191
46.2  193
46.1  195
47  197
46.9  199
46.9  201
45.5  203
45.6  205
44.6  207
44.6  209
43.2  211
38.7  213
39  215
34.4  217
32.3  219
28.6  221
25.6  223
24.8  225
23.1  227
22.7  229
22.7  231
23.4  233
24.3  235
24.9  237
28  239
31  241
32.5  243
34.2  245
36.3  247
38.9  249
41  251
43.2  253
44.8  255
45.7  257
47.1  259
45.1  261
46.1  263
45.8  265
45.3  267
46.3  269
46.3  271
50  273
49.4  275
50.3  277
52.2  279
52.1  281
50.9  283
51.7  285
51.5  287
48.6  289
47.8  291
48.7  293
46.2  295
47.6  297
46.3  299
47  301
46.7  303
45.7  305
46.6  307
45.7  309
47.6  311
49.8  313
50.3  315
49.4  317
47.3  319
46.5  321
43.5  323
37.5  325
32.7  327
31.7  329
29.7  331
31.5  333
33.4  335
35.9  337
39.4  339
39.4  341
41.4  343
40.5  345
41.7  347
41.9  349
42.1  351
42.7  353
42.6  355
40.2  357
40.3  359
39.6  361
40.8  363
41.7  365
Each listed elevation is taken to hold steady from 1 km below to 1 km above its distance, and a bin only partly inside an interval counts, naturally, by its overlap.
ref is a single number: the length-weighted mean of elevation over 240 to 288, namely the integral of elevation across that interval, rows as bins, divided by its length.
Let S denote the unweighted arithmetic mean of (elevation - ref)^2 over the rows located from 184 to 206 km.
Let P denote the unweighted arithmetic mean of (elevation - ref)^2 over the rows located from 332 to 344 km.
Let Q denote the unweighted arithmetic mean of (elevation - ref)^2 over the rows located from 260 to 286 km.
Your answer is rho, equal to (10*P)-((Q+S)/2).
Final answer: 765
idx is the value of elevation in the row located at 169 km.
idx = 50.1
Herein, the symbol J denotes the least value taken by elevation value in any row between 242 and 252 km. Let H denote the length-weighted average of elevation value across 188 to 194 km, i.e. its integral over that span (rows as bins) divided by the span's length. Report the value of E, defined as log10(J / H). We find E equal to -0.15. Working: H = 46.2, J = 32.5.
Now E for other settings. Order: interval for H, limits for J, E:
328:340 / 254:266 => 0.12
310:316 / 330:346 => -0.22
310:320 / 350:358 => -0.08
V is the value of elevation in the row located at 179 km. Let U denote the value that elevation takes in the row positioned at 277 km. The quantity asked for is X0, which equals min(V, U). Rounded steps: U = 50.3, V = 48.9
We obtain 49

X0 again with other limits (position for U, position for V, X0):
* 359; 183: 40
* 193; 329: 32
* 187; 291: 46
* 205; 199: 46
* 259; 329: 32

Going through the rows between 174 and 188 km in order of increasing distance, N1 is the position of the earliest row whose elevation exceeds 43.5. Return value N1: 175 km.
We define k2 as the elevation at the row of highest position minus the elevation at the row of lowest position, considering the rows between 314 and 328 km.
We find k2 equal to -17.6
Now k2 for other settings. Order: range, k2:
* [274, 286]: 2.3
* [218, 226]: -7.5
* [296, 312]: 0.0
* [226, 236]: 1.2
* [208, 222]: -16.0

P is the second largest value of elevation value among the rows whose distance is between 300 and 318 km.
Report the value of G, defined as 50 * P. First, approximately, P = 49.8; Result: 2490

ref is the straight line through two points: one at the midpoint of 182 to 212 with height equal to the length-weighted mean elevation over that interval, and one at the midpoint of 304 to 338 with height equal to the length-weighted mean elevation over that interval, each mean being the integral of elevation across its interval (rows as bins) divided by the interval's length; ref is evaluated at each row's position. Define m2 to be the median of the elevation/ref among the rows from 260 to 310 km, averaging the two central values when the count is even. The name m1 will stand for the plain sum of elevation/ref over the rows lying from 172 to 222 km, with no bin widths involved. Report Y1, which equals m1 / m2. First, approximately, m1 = 24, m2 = 1.11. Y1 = 21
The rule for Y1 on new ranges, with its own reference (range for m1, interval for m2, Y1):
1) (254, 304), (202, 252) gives 38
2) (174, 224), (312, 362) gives 23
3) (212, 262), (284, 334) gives 17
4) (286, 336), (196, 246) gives 36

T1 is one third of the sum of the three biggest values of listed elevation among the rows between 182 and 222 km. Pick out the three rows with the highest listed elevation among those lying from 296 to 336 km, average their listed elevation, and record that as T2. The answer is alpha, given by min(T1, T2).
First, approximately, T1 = 47.3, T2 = 49.8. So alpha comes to 47.3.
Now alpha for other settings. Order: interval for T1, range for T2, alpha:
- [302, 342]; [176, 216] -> 48.0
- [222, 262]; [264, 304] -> 46.0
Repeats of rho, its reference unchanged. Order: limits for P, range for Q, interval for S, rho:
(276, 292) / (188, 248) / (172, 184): 265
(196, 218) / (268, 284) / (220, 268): 71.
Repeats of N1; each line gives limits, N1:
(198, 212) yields 199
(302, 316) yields 303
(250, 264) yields 255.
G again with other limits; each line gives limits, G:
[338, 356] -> 2130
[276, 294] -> 2605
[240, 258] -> 2240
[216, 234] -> 1615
